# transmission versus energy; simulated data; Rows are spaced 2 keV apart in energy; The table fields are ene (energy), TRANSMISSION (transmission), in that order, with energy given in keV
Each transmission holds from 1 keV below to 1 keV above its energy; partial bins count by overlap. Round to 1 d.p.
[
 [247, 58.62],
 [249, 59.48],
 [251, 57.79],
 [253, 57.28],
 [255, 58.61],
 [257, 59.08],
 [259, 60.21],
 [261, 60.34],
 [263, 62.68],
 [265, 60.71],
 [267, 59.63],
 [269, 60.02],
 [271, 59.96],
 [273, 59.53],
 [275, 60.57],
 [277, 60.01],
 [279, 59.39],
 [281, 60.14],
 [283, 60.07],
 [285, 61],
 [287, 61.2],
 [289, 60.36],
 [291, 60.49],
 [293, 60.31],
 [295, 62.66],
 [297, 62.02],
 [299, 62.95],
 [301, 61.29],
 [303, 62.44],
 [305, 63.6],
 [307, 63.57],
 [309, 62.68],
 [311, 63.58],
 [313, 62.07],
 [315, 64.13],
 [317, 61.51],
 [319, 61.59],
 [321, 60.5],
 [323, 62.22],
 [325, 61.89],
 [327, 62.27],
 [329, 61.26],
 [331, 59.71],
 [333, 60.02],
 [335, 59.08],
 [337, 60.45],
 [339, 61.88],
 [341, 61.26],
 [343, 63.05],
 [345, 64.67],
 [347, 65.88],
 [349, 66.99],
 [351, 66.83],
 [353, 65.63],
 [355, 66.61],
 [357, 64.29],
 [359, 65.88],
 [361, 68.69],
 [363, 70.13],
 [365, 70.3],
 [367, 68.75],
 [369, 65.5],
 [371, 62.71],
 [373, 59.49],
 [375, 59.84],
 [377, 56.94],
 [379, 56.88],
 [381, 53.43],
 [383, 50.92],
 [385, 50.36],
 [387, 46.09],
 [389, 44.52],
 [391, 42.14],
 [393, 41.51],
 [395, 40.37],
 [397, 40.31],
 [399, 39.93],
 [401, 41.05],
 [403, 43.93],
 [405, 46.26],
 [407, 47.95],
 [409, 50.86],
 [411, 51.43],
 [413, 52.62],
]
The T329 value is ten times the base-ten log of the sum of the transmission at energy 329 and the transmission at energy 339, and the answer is 20.9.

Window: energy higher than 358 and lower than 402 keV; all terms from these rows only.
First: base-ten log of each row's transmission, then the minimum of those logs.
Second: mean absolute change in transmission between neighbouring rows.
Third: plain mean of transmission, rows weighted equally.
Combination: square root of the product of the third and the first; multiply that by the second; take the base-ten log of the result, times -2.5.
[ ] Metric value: -3.0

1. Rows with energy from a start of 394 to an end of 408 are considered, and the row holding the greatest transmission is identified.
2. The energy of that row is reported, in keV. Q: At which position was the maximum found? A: 407 keV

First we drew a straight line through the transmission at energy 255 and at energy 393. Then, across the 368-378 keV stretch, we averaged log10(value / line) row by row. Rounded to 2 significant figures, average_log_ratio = 0.14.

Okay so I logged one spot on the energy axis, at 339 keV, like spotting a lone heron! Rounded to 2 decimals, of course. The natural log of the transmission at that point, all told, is 4.13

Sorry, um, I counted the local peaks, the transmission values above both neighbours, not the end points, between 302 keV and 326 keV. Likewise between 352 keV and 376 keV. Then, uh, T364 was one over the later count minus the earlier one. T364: -0.33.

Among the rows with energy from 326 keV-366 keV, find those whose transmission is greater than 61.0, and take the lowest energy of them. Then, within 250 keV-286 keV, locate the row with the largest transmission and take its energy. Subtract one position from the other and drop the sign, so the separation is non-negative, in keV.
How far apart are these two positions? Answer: 64 keV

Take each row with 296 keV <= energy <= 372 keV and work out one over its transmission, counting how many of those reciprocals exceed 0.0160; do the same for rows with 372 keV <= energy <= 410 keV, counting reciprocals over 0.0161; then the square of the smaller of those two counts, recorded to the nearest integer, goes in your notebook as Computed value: 289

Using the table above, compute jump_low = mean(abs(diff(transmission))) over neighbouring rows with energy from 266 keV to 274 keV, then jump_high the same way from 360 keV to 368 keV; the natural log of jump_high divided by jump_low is 1.3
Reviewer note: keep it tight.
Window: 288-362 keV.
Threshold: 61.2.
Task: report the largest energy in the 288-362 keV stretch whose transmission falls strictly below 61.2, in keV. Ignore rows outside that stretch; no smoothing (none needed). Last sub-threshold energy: 337 keV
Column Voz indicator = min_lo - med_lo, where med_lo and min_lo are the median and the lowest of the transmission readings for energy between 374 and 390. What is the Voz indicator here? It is -7.7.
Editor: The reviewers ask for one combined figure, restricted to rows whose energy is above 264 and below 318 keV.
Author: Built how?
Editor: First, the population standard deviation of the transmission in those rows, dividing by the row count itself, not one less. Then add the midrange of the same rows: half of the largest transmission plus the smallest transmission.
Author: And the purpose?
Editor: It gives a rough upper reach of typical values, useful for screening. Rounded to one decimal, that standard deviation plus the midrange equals 63.2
